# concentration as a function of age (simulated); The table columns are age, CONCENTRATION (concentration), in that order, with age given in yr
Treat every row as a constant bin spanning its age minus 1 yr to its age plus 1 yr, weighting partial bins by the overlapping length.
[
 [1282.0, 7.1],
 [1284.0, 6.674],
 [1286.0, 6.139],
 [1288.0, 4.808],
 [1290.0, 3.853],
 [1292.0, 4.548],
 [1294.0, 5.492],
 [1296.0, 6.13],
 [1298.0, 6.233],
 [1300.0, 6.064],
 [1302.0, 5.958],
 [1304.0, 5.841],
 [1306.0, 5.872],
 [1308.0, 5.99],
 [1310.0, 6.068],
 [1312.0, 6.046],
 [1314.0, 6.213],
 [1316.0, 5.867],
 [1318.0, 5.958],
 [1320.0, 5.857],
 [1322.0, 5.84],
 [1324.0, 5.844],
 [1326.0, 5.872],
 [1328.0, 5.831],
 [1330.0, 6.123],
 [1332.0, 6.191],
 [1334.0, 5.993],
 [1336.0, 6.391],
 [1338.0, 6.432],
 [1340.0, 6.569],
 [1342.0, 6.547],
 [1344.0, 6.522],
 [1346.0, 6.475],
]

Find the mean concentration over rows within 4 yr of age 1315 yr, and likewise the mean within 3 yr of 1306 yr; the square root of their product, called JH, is 5.96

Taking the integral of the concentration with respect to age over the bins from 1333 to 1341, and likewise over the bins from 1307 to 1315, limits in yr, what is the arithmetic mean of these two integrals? 49.7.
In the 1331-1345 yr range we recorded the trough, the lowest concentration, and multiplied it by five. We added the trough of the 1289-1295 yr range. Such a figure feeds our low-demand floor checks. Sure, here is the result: 33.8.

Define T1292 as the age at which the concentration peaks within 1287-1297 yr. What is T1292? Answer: 1296.0 yr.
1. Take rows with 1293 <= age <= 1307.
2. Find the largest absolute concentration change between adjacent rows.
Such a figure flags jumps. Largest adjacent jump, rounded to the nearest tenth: 0.6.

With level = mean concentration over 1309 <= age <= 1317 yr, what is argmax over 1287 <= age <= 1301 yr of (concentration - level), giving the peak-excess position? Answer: 1298.0 yr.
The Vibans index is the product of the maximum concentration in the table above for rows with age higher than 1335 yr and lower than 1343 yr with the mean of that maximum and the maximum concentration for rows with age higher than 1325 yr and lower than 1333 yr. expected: 41.9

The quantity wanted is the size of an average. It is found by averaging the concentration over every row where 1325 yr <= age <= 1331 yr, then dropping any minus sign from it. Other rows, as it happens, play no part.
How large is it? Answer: 5.94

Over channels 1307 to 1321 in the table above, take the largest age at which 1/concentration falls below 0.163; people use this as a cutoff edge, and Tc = 1314.0 yr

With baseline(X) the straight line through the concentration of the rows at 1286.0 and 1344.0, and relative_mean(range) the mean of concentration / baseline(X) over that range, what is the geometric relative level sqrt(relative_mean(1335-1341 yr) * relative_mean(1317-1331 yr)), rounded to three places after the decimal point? 0.960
